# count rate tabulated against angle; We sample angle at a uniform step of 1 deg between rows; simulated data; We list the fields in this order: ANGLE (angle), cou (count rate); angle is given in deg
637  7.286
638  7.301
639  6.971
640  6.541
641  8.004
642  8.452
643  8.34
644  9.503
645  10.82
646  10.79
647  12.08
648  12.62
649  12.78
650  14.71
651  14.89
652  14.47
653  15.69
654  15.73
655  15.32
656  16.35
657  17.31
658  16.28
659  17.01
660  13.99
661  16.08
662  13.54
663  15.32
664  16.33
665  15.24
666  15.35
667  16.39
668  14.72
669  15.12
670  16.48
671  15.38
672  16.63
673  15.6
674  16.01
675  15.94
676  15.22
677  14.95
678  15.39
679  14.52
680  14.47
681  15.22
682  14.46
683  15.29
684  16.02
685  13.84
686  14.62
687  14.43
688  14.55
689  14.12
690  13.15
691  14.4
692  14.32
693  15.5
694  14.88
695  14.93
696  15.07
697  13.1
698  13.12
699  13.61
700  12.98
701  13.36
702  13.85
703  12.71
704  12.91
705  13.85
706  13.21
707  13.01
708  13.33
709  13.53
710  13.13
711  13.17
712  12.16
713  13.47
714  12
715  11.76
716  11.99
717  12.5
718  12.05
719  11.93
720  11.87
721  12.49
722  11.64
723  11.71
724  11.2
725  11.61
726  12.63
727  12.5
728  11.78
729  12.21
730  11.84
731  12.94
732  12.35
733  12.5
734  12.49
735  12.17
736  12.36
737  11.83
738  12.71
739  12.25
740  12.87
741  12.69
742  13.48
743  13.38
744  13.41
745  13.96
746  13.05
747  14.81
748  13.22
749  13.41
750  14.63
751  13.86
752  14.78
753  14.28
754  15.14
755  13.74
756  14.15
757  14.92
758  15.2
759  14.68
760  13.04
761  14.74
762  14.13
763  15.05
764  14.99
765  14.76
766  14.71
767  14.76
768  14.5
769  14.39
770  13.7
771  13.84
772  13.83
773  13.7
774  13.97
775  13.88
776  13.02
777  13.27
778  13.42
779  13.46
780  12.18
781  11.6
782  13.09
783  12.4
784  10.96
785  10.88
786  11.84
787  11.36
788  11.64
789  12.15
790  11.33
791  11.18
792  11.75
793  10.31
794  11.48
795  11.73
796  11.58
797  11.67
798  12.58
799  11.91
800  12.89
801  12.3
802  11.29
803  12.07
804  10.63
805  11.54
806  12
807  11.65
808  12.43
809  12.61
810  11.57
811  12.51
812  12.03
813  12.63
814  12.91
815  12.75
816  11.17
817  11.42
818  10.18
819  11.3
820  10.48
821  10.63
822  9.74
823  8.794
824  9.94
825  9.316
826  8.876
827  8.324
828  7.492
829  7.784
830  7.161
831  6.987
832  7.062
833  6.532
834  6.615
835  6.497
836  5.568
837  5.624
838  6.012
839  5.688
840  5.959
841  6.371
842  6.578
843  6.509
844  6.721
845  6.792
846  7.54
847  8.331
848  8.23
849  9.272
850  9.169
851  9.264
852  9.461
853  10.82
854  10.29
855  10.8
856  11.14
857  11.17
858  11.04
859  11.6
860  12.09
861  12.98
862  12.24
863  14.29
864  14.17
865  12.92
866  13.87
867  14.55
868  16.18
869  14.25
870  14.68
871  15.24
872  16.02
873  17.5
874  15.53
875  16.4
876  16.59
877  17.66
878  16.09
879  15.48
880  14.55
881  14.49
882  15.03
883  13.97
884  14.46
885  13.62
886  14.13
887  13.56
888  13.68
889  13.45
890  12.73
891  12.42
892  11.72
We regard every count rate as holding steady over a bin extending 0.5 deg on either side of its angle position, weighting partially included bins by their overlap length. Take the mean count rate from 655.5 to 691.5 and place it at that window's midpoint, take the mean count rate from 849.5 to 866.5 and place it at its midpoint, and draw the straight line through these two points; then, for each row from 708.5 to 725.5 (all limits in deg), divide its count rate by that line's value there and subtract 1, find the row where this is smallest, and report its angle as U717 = 724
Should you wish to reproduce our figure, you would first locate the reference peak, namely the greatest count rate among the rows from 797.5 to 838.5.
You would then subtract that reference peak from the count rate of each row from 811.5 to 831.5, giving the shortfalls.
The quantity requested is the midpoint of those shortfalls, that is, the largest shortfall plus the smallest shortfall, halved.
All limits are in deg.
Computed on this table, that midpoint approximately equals -3.0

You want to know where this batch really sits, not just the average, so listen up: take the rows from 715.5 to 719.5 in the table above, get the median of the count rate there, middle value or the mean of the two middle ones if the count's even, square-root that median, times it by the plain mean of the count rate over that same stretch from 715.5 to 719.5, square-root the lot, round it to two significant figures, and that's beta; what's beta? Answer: 6.5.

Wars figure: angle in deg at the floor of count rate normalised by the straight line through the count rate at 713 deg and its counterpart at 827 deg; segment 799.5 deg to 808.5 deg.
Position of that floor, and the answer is 804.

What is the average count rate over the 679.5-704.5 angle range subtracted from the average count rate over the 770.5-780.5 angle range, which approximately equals -0.7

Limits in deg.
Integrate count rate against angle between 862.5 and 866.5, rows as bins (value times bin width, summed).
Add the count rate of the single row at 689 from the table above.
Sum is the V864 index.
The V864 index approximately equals 69.4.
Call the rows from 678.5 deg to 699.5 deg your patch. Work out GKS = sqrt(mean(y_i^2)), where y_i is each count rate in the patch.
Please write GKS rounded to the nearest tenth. 14.5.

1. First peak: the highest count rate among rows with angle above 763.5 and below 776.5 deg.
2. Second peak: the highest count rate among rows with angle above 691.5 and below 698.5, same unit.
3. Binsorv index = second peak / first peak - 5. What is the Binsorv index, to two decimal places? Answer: -3.97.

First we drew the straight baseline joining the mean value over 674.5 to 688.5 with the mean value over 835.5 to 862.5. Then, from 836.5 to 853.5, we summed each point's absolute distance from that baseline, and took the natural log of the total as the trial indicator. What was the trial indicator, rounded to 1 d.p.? 3.5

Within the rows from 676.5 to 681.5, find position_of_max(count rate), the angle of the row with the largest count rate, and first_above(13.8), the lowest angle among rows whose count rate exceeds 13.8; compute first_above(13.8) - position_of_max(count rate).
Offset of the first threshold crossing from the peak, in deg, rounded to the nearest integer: -1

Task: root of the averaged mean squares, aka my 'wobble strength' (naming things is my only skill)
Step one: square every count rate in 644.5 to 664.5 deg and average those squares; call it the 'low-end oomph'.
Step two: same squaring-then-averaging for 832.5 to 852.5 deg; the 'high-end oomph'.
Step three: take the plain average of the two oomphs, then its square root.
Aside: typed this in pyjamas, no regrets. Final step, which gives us 11.6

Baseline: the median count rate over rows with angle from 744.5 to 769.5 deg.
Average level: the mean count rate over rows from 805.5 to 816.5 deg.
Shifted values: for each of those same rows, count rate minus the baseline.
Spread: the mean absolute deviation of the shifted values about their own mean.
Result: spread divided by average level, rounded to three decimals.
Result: 0.039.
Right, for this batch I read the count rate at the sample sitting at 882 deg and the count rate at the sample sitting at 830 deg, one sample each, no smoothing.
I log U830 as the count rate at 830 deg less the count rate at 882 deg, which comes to -8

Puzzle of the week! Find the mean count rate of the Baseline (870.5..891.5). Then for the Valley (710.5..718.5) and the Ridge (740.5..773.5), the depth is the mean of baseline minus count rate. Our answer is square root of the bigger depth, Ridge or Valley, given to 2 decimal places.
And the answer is 1.58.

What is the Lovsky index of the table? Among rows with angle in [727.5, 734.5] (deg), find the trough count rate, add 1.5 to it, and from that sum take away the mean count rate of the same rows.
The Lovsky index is 1.0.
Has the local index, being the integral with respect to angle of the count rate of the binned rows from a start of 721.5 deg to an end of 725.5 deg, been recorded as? 46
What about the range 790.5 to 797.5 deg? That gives 80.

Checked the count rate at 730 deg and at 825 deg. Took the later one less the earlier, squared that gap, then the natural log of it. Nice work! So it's 1.9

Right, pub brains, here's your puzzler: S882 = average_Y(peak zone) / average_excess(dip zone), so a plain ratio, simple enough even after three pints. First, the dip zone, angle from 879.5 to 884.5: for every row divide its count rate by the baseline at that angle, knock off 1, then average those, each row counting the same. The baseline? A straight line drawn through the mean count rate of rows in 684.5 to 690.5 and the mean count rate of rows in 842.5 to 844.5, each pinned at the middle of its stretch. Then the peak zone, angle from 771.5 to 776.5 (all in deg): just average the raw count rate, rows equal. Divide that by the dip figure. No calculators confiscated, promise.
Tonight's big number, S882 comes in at 7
